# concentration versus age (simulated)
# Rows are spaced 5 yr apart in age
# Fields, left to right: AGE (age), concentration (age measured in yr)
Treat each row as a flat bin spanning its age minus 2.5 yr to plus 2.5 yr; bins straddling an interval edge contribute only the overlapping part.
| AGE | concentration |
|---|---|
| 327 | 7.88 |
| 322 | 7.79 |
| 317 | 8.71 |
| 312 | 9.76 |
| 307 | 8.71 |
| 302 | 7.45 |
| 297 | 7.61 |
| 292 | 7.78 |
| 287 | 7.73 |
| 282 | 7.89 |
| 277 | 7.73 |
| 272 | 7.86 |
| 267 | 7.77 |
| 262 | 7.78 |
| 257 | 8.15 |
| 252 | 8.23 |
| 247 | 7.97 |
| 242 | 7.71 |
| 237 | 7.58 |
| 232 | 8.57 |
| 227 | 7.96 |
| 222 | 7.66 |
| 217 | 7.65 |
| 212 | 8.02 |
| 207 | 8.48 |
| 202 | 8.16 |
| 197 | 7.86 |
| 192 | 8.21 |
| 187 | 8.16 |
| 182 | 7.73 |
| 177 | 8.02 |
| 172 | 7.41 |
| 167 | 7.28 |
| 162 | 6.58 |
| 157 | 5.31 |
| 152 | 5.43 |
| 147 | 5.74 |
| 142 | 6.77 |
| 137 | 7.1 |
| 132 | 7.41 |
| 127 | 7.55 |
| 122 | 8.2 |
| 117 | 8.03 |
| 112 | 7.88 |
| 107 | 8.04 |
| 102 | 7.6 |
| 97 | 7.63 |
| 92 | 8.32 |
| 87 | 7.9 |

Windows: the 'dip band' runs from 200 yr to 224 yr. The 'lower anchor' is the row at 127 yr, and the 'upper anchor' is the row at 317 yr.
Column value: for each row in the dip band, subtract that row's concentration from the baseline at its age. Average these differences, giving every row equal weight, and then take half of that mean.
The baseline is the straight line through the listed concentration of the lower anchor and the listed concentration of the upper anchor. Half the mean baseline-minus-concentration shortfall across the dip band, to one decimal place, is 0.0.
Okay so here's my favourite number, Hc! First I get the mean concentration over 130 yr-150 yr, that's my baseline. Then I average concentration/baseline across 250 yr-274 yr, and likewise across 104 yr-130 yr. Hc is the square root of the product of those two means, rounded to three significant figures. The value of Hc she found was 1.18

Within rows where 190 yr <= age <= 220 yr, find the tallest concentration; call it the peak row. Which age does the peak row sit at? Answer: 207 yr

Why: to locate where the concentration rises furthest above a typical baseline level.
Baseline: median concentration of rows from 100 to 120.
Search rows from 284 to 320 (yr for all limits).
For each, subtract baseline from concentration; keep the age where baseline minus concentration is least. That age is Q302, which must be 312 yr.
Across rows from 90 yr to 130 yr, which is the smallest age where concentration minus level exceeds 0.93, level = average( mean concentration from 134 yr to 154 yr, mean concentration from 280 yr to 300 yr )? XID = 92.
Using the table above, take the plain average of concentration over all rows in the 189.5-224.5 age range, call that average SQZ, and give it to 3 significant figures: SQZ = 8.01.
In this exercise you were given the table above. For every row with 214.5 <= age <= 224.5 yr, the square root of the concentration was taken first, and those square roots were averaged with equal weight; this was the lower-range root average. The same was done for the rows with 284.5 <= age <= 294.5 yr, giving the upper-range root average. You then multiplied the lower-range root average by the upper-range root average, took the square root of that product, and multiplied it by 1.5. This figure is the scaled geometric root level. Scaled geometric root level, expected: 4.16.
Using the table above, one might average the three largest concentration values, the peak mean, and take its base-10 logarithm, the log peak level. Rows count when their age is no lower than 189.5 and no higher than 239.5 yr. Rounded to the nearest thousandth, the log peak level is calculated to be 0.925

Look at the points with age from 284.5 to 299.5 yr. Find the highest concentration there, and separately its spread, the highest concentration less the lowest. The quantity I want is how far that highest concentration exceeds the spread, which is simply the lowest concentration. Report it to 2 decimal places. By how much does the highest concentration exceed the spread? 7.61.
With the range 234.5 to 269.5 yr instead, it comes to 7.58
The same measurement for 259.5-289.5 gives 7.73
